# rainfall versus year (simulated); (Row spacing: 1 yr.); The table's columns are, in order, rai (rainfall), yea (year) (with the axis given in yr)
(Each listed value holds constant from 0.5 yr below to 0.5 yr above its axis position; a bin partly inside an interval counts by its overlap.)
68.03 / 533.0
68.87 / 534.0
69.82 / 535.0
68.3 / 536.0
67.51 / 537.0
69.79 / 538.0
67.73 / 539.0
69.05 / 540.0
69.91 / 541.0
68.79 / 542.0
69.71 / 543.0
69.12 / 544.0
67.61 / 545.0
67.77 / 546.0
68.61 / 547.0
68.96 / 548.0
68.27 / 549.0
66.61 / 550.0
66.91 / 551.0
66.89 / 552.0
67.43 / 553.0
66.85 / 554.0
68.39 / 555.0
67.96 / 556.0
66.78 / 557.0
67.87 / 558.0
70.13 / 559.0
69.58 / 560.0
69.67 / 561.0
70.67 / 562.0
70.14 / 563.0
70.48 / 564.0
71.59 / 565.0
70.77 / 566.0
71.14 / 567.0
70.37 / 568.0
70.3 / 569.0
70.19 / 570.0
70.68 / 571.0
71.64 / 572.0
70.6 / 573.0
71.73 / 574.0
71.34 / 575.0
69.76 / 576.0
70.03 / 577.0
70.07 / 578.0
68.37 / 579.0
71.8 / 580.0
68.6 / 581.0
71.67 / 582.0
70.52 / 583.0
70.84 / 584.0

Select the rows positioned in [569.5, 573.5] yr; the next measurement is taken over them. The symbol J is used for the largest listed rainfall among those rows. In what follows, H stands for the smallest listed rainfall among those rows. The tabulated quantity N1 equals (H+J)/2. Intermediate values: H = 70.19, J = 71.64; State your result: 70.9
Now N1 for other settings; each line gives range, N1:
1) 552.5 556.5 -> 67.6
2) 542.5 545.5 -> 68.7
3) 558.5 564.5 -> 70.1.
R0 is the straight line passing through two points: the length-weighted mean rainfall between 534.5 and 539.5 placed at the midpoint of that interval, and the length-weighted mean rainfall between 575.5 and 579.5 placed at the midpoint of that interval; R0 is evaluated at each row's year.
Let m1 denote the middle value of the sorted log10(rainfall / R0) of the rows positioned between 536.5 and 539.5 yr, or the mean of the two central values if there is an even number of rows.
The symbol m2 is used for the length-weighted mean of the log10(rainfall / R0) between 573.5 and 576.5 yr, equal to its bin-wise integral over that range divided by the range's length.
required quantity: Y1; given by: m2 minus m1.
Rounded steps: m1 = -0.006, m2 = 0.009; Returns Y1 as 0.015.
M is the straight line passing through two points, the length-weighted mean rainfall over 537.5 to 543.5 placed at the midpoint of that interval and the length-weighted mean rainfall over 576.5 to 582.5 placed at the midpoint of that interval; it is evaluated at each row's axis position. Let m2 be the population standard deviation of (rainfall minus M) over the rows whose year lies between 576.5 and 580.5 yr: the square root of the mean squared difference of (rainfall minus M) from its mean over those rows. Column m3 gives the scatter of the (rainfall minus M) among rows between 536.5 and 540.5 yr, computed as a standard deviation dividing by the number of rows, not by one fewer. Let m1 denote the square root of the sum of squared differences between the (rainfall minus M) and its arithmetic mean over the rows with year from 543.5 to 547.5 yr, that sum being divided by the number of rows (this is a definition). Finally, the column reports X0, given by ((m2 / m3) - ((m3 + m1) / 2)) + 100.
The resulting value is 101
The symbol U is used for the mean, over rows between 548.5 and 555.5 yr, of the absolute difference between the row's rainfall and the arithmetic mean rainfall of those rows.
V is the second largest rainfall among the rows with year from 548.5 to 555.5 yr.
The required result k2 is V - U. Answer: 67.7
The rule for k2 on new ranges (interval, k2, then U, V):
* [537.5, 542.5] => 69.2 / 0.64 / 69.79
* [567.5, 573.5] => 70.3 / 0.35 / 70.68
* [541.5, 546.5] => 68.4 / 0.73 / 69.12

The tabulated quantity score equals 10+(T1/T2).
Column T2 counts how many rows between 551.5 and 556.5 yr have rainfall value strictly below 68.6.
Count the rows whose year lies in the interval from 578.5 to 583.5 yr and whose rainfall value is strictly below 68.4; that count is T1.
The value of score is 10.20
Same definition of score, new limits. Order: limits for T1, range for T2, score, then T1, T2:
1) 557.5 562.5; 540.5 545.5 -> 11.00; 1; 1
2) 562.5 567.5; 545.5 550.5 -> 10.00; 0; 3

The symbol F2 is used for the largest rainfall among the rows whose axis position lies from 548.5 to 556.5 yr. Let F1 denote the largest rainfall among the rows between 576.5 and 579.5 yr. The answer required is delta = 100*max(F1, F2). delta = 7007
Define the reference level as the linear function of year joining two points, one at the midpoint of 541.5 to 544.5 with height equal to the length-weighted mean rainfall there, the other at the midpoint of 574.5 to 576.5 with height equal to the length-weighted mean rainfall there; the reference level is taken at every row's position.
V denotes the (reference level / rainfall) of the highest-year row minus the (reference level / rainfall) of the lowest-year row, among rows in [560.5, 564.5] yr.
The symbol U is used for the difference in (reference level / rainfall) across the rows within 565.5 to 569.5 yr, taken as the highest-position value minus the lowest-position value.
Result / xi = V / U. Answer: -1.2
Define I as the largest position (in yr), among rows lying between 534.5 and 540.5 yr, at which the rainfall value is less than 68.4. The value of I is 539.0 yr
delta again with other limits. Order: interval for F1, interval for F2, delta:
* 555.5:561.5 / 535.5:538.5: 7013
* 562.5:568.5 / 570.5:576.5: 7173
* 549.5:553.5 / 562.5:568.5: 7159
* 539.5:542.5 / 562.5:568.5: 7159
